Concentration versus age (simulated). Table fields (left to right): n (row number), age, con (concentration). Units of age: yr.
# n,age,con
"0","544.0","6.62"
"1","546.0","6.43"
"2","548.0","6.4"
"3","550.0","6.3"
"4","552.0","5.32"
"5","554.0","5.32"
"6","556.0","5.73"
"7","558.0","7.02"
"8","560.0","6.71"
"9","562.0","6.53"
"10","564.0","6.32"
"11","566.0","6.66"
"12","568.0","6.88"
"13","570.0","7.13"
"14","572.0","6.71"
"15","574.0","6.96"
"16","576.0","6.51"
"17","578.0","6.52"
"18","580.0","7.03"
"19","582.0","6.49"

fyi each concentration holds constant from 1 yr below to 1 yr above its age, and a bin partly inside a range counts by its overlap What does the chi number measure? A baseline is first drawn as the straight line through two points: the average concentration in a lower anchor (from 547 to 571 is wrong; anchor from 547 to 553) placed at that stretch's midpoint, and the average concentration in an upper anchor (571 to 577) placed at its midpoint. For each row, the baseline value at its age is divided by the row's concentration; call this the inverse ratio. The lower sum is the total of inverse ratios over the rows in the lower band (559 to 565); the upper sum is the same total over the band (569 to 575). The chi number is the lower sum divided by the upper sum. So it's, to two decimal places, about 1.02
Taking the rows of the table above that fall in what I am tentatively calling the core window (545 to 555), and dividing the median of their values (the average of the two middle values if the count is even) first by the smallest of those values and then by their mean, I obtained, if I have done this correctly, 0.199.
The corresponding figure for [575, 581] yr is 0.150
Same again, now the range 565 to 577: 0.153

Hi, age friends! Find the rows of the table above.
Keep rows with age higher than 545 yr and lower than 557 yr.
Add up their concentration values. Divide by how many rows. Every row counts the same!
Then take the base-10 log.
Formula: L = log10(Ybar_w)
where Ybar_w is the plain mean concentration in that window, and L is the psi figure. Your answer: 0.772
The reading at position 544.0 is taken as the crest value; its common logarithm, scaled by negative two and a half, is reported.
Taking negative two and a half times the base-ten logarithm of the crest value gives -2.05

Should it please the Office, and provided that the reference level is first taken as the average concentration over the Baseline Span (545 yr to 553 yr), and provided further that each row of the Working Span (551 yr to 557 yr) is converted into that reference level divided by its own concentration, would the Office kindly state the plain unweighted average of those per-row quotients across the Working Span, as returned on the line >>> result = 1.12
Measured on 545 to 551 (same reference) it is 0.96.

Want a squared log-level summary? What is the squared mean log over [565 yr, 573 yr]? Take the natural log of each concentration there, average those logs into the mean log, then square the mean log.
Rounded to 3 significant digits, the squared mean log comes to 3.70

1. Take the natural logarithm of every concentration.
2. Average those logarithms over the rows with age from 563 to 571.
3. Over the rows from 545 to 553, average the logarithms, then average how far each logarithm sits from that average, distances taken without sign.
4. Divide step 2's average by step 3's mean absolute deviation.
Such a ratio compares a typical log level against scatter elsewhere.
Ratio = 28.1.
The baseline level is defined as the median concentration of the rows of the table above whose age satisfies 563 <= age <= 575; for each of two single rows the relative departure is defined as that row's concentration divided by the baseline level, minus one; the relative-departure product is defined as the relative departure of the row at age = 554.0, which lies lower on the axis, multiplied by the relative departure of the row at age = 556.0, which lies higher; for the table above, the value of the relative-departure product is 0.034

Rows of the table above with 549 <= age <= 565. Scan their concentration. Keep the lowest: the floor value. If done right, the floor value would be 5.32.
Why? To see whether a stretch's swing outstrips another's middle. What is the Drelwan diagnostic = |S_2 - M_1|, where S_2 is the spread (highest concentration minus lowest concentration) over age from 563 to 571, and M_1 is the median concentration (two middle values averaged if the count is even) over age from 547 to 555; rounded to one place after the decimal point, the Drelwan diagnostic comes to 5.0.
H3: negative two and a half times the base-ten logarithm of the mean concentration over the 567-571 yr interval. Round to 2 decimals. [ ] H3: -2.11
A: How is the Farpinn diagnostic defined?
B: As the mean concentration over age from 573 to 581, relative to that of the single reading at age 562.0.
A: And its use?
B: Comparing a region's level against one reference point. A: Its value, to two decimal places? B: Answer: 1.03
